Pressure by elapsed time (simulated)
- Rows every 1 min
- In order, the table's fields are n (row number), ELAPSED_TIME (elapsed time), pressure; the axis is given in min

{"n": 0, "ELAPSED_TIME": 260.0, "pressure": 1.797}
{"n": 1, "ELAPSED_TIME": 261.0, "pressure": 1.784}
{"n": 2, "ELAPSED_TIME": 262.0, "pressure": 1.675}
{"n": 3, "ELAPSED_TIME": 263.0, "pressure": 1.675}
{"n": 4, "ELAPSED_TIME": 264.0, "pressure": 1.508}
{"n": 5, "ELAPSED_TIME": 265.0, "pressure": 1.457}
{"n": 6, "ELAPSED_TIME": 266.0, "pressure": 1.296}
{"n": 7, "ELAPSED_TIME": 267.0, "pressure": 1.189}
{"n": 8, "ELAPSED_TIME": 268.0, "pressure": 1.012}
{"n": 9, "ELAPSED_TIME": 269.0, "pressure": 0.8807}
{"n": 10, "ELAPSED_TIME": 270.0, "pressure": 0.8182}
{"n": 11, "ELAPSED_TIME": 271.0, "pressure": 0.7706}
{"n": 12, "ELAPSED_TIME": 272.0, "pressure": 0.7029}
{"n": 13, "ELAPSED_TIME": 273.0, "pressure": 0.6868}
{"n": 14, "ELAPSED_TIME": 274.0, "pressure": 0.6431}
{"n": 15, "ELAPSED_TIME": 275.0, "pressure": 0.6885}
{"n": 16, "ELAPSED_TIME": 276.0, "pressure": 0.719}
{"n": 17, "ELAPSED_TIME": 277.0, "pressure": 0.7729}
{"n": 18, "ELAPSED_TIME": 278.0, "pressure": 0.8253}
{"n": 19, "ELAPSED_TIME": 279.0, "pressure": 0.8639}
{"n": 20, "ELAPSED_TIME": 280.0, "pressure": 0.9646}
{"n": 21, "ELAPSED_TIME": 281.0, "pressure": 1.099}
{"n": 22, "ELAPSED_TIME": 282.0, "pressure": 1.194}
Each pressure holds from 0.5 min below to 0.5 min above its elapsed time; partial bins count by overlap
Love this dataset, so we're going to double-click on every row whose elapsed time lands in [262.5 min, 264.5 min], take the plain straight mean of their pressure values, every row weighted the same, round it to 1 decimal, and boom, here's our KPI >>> 1.6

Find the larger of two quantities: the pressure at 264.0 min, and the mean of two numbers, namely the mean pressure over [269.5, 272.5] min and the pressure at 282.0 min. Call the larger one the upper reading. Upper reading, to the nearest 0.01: 1.51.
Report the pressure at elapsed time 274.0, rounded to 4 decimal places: 0.6431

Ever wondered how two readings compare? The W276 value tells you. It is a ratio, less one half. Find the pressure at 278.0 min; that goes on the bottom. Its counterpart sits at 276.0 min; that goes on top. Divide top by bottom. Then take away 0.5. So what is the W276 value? 0.37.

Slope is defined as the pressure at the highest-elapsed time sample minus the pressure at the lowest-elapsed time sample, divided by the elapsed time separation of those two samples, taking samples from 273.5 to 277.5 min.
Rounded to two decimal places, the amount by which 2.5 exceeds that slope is 2.46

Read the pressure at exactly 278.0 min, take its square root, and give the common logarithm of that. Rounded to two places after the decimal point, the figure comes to -0.04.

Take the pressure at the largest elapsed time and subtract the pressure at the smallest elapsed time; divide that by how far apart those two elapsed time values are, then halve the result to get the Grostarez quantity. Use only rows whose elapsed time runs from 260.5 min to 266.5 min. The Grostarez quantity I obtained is -0.05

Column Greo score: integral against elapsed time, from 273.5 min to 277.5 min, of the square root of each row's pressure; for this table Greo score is 3.4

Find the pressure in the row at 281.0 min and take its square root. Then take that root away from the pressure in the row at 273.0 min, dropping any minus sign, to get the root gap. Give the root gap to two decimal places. 0.36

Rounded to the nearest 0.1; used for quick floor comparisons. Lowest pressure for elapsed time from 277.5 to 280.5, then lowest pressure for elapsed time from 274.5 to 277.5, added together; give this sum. 1.5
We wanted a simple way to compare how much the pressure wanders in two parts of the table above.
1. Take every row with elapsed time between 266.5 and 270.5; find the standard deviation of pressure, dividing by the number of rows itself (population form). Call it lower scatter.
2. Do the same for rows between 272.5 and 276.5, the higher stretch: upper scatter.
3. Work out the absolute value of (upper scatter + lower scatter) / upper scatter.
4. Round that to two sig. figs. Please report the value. 6.3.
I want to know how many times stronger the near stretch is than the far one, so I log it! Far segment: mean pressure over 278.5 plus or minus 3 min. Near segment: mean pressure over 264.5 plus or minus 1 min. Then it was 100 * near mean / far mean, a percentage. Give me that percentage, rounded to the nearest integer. 170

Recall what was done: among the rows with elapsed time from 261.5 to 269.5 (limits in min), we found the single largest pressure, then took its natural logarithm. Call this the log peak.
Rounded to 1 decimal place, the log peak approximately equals 0.5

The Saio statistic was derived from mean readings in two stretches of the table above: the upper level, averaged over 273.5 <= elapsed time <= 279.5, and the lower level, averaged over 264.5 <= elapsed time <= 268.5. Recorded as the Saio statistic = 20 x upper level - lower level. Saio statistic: 14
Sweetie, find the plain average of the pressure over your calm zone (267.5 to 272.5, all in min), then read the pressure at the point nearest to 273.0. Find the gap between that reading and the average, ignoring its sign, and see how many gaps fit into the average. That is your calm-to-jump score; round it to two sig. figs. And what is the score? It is 5.6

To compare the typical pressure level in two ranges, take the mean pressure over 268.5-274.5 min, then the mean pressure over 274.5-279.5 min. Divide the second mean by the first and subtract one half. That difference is 0.53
